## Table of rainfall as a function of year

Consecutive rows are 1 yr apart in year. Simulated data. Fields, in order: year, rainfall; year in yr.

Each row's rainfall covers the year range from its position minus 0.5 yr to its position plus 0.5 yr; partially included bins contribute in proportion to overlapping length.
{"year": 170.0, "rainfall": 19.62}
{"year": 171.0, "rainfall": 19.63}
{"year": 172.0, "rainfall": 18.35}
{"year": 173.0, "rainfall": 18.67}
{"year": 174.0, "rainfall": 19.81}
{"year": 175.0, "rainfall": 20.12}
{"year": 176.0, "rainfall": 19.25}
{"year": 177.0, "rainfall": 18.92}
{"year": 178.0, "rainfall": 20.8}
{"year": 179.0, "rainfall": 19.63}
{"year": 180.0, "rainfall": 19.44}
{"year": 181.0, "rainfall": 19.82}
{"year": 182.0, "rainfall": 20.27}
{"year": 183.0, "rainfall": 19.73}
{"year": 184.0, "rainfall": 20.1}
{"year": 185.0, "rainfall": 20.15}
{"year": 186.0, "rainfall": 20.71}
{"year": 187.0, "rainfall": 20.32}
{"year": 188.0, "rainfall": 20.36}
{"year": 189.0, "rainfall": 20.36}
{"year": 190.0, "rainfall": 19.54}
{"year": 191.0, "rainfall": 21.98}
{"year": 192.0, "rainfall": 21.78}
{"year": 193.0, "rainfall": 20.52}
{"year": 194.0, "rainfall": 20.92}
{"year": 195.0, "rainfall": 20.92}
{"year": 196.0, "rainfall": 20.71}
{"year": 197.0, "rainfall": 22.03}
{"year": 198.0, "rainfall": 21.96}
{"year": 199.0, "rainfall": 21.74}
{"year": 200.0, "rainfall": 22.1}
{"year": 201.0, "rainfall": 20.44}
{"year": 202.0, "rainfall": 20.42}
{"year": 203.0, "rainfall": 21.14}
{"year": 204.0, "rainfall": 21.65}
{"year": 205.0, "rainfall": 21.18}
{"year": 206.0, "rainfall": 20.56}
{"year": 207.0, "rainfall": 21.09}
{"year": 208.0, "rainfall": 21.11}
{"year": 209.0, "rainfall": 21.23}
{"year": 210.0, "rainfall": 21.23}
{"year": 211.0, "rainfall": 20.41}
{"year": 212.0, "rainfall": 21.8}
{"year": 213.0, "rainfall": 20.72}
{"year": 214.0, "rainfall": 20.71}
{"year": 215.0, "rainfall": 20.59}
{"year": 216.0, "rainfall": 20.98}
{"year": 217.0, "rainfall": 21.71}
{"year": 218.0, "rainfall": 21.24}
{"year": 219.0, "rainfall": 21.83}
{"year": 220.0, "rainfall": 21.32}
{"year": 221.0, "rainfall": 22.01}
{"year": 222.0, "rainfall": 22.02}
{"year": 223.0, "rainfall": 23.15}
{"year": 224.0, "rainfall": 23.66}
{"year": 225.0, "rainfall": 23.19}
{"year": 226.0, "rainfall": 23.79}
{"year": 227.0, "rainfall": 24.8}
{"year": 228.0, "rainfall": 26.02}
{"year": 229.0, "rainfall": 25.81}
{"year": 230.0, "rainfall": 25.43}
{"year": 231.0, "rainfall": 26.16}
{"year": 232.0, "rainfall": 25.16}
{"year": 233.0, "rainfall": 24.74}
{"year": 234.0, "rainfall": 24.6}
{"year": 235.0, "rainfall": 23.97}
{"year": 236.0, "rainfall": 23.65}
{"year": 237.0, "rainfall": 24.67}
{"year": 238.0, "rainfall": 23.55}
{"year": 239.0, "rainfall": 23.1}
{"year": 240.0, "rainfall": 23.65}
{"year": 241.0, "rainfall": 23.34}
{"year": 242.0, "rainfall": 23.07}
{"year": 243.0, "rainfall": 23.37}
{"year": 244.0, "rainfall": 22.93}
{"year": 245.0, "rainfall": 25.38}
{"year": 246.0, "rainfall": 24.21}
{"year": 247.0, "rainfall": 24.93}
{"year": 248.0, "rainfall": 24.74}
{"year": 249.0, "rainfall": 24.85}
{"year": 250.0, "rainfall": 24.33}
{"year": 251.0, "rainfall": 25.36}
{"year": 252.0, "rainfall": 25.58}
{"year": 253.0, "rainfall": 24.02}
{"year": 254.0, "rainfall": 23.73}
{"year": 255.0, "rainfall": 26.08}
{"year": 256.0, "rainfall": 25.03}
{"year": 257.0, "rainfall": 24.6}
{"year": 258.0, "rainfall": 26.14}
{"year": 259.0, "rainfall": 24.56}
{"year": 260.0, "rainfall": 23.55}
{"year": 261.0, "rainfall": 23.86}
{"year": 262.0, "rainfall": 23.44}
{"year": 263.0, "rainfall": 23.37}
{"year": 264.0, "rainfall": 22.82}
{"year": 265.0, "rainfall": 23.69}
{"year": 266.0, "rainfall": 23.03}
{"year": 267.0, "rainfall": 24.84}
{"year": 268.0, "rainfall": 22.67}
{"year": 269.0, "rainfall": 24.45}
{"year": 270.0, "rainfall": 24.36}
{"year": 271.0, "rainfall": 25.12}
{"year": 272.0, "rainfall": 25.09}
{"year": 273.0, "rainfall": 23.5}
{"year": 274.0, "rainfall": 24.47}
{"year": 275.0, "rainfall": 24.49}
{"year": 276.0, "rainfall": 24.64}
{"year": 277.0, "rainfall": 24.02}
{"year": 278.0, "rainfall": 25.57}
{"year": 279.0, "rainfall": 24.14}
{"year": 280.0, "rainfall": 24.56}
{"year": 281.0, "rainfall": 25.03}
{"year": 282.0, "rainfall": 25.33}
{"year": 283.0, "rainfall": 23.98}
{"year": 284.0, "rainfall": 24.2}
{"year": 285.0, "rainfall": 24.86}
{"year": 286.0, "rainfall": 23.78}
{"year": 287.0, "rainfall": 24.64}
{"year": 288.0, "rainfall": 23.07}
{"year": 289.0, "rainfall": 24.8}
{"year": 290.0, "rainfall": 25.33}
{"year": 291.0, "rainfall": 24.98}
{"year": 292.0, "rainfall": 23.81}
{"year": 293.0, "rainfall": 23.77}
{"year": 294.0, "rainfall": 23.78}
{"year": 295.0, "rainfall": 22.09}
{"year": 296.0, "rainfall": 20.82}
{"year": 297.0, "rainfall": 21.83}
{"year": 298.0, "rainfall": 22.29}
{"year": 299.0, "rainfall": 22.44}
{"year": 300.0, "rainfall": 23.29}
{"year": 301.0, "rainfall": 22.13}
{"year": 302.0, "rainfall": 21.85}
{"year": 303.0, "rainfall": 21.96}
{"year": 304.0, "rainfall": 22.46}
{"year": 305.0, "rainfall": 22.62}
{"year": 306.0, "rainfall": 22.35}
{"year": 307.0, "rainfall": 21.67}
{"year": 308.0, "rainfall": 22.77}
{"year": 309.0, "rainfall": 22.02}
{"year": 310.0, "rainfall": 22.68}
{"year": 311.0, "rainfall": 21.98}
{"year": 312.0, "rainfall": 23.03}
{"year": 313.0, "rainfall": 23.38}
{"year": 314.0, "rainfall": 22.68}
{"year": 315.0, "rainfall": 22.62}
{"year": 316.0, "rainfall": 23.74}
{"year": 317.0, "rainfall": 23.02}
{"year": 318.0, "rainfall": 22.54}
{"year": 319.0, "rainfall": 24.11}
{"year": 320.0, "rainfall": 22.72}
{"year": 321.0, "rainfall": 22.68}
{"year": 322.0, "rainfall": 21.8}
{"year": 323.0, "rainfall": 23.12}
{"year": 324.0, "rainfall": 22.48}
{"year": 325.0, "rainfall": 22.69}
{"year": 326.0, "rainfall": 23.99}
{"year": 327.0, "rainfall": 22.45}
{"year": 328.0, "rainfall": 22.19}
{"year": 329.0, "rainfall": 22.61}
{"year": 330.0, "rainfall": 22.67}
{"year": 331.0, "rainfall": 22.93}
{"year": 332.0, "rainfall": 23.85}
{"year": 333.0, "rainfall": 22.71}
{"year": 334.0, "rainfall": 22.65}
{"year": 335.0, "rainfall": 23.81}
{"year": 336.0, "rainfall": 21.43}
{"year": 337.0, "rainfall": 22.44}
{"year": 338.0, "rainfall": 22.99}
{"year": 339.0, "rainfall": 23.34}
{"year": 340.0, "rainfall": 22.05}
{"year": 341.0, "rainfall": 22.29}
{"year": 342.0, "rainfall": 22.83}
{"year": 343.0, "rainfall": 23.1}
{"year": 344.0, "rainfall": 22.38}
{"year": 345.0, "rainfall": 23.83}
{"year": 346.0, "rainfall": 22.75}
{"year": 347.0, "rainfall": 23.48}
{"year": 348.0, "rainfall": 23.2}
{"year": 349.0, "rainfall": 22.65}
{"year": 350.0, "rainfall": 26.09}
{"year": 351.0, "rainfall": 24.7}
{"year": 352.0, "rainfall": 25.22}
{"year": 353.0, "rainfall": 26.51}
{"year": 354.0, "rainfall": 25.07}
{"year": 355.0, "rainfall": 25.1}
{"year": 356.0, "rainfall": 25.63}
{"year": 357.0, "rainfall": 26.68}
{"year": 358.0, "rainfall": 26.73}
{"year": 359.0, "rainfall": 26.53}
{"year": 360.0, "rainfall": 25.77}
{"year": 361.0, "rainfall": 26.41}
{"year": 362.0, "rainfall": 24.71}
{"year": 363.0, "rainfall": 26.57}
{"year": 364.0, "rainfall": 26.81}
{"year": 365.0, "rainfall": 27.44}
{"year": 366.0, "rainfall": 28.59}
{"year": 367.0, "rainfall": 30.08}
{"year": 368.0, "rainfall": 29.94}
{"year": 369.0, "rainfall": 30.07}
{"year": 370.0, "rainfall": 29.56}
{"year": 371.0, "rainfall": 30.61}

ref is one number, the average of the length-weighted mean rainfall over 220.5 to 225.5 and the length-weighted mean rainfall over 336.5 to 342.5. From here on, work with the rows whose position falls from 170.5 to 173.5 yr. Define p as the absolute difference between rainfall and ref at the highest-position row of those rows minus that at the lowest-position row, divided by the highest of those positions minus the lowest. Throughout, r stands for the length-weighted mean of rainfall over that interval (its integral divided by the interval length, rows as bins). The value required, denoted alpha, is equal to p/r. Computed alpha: 0.025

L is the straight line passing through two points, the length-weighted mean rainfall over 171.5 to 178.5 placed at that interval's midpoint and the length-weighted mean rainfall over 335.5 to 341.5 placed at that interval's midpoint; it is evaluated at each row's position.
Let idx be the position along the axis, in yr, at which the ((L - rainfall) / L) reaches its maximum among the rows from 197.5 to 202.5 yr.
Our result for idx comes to 202.0 yr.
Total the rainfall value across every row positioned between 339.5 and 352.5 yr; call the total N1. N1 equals 305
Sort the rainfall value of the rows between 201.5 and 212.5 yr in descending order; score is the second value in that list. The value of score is 21.65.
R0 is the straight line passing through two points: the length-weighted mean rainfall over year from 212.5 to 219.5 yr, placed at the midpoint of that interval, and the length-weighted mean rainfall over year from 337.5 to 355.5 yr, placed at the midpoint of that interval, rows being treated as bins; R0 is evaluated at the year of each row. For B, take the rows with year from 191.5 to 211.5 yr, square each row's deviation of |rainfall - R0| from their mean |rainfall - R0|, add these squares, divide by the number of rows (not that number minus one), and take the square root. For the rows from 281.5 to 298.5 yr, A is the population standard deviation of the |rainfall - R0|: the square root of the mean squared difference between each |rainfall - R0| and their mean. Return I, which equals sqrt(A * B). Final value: 0.56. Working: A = 0.75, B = 0.4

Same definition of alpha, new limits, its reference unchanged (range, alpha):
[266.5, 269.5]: -0.008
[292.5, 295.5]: -0.009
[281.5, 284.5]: -0.023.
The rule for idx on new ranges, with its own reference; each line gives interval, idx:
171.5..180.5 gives 172.0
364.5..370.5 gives 365.0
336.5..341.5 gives 340.0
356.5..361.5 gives 360.0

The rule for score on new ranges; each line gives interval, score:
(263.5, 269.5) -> 24.45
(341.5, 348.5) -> 23.48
